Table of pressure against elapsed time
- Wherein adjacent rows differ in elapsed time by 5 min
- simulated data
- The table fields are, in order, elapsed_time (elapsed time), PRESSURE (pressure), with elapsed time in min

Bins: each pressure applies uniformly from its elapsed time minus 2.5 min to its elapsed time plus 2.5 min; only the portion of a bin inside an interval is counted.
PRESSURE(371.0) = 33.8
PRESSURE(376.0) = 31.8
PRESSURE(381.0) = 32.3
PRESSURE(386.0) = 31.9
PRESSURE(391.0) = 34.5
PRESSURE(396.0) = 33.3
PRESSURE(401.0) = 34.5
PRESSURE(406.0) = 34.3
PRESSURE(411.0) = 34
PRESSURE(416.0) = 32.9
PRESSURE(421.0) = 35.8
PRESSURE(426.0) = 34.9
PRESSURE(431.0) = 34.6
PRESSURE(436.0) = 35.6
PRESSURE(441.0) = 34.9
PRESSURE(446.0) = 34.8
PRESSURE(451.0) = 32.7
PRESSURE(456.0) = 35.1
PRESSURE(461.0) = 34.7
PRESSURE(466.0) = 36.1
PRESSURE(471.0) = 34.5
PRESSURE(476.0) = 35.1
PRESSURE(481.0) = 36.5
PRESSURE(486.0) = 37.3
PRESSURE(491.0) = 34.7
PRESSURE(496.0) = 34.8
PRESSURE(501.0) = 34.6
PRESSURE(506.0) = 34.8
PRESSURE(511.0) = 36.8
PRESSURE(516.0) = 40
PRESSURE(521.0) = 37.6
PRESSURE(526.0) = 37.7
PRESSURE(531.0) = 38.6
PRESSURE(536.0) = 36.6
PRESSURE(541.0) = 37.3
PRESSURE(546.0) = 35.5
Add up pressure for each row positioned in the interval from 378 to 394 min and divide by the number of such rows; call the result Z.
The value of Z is 32.9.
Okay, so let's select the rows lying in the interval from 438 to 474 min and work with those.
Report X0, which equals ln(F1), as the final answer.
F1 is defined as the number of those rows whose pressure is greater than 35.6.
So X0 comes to 0.0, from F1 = 1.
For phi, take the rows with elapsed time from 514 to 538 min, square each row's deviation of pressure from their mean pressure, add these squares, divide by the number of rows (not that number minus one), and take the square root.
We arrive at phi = 1.14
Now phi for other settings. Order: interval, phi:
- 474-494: 1.05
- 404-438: 0.92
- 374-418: 1.04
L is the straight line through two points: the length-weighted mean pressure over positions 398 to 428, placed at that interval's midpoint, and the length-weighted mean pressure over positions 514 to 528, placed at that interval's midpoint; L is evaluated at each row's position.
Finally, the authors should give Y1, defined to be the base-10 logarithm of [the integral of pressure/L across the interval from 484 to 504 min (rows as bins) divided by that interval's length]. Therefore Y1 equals -0.025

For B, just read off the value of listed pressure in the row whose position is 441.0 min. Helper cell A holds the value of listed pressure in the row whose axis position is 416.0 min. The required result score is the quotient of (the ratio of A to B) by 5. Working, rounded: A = 32.9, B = 34.9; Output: 0.189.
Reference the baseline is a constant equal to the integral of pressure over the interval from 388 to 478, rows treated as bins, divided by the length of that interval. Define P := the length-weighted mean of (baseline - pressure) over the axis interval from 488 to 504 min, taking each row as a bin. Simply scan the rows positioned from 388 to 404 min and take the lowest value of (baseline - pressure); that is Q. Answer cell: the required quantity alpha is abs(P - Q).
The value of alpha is 0.3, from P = -0.2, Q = 0.1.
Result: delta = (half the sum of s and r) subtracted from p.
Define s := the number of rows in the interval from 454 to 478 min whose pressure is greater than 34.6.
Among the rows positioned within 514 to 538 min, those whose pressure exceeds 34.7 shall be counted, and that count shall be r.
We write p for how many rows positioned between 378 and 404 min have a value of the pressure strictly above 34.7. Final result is -4.50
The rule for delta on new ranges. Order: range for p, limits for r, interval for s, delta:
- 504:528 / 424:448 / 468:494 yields 1.00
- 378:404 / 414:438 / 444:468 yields -3.50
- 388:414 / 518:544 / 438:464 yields -4.50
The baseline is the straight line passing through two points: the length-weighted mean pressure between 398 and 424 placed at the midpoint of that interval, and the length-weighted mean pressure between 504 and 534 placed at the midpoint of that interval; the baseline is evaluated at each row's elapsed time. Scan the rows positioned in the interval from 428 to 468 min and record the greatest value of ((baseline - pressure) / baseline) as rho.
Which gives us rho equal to 0.08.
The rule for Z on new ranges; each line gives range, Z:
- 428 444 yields 35.0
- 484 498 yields 35.6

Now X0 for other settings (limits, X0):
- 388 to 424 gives 0.0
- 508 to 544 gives 1.9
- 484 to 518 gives 1.1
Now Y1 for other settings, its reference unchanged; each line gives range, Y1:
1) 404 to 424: -0.002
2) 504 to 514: -0.022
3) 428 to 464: -0.012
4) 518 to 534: -0.007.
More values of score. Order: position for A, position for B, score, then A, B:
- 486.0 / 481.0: 0.204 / 37.3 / 36.5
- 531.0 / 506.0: 0.222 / 38.6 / 34.8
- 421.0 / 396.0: 0.215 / 35.8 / 33.3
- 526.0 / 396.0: 0.226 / 37.7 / 33.3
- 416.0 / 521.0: 0.175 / 32.9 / 37.6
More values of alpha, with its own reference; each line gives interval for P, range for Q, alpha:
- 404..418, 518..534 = 4.9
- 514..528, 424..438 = 2.8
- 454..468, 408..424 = 0.5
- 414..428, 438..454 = 0.3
